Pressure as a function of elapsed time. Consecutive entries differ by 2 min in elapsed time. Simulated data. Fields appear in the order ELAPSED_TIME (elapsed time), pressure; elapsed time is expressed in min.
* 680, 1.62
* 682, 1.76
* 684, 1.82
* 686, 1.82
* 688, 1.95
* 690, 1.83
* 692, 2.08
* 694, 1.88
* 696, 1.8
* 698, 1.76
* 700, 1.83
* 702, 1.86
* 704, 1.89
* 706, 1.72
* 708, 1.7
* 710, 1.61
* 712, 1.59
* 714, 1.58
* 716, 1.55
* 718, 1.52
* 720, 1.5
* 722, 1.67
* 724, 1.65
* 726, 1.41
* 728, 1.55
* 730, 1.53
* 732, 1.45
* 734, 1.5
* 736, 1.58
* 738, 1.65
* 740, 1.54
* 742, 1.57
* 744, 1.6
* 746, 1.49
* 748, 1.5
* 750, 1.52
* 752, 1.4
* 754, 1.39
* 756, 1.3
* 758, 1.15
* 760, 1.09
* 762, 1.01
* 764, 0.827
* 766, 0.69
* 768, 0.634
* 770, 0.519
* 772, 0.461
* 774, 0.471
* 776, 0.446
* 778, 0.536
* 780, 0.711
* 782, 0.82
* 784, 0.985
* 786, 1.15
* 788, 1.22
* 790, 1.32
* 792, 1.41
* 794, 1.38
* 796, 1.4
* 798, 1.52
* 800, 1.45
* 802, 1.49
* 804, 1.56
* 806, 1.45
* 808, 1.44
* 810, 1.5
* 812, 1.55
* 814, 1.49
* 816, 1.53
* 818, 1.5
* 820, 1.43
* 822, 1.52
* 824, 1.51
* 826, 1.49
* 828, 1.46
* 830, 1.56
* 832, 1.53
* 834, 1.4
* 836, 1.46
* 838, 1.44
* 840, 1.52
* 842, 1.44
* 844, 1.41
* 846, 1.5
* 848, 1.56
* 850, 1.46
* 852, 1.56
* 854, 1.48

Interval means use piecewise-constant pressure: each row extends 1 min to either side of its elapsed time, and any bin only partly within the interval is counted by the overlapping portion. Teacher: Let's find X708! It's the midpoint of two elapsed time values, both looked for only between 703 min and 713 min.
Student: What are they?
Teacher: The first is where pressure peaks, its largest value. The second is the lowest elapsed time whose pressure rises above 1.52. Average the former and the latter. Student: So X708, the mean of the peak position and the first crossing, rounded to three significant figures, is 704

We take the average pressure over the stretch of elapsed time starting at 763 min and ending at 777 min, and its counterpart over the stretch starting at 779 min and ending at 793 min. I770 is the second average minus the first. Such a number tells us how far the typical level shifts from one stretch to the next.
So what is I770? 0.51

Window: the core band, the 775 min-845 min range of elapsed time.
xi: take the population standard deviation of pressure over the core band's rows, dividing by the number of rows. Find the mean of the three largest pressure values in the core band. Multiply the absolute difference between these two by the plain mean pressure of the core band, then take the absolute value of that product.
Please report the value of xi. 1.7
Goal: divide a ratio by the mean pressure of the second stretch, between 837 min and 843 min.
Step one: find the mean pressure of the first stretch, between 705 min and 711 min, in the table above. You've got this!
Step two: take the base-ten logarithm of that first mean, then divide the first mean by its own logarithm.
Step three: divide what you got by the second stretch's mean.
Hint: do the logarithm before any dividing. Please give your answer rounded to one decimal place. 5.1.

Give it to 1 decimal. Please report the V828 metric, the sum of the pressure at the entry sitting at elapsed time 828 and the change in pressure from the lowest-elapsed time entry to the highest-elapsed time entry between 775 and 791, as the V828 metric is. 2.3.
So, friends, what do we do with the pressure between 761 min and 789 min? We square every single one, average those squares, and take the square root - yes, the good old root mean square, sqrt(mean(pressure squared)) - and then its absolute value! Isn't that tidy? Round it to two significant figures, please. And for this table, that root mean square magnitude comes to 0.79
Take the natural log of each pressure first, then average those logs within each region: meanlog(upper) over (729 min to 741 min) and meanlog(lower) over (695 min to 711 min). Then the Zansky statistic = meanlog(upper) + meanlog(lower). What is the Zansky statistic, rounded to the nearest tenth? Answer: 1.0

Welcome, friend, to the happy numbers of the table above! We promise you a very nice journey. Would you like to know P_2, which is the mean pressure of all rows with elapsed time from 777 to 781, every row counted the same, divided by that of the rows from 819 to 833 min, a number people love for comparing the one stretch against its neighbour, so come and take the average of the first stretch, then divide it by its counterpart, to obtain 0.42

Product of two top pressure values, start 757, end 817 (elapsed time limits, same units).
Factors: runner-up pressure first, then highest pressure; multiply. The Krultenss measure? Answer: 2.42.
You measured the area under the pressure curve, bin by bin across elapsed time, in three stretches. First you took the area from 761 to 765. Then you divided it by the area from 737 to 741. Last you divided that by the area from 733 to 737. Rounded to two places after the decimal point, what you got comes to 0.09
